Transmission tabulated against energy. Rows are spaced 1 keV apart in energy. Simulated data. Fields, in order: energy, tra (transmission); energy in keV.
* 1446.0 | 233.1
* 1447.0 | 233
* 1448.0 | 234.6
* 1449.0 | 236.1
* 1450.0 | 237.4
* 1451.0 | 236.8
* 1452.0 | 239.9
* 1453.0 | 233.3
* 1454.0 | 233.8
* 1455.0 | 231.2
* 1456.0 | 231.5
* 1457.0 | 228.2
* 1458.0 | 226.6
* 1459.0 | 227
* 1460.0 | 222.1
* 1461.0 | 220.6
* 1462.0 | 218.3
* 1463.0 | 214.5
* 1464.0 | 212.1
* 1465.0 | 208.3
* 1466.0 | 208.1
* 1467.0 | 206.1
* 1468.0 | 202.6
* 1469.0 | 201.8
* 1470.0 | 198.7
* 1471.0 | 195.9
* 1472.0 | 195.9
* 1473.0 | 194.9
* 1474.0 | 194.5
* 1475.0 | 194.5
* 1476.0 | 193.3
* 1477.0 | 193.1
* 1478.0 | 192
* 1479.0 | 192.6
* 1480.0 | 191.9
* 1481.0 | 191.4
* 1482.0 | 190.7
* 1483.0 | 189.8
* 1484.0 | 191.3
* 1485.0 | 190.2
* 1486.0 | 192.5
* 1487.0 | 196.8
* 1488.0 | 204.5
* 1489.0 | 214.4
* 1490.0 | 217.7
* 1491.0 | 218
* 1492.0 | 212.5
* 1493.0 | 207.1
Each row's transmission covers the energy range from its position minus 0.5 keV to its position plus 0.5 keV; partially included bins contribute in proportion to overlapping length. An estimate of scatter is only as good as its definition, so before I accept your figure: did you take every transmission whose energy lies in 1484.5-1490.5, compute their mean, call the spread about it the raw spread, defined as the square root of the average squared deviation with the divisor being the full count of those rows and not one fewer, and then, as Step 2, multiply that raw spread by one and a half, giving 16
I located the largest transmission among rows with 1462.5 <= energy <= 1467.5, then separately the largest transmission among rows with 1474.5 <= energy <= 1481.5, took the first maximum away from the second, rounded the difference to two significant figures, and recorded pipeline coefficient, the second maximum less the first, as -20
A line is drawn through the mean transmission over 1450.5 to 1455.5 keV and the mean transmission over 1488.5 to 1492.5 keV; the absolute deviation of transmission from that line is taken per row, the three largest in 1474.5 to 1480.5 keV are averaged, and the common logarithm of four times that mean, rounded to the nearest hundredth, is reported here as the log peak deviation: 2.08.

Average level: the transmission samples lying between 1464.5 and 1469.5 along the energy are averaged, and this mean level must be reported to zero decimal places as 205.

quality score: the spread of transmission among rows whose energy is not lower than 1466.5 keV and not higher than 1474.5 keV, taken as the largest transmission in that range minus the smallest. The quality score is 12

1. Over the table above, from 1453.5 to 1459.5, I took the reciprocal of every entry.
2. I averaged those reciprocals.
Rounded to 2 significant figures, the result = 0.0044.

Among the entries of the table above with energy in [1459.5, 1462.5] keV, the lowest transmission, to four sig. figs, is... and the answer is 218.3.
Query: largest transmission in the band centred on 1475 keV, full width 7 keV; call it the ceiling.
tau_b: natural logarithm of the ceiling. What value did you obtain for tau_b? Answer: 5.28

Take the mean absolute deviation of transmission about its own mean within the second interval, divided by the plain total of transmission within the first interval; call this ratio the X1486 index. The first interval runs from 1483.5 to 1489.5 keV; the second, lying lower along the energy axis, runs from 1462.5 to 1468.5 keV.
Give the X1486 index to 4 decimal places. 0.0026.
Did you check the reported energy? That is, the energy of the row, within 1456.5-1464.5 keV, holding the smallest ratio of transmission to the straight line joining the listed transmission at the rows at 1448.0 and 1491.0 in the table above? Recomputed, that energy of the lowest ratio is 1464.0 keV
